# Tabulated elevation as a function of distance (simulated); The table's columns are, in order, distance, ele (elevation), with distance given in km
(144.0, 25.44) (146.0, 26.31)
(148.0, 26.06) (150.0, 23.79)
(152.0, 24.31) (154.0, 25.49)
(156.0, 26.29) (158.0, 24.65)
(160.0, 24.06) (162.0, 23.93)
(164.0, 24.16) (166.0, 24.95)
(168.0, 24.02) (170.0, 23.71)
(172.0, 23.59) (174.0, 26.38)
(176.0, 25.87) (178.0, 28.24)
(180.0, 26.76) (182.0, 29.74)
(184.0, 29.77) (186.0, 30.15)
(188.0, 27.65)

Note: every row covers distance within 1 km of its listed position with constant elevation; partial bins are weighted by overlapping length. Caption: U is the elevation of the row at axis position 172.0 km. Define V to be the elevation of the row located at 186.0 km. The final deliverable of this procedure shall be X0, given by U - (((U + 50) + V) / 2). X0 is -28.3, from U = 23.59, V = 30.15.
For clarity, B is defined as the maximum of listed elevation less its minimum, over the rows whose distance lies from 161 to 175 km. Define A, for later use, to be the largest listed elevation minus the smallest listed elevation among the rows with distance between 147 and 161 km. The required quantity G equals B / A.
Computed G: 1.12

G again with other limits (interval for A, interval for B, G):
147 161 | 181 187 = 0.16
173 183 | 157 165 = 0.19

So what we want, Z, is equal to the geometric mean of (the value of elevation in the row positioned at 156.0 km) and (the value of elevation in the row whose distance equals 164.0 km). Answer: 25.2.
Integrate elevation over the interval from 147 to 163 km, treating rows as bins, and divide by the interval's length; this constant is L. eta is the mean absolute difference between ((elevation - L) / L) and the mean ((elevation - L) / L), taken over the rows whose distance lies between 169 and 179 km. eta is 0.061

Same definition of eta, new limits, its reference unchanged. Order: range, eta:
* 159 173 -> 0.011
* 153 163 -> 0.032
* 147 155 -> 0.035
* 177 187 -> 0.046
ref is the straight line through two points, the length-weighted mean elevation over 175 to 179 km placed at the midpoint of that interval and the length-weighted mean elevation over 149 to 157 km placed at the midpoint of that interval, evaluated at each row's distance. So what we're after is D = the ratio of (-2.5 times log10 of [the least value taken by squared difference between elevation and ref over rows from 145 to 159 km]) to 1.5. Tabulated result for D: 1.21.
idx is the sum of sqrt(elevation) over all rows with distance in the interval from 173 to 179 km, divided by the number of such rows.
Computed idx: 5.18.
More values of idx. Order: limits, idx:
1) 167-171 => 4.89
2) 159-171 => 4.91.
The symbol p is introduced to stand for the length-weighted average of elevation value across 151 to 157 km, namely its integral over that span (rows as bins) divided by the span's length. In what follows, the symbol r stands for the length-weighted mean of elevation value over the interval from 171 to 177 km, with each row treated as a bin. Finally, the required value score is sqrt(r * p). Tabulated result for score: 25.3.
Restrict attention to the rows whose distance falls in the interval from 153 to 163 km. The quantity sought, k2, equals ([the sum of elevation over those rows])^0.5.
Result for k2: 11.2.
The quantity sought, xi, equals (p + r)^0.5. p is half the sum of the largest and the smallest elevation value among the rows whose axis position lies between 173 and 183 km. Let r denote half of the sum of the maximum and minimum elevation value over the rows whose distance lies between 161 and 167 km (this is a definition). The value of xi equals 7.23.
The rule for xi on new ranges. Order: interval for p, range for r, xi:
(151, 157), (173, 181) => 7.24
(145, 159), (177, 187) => 7.31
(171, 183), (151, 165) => 7.20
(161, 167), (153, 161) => 7.04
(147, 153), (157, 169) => 7.03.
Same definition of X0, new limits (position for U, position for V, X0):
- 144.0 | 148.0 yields -25.3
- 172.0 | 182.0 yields -28.1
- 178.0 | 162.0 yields -22.8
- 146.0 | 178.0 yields -26.0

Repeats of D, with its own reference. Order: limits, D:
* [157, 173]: 0.41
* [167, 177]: 1.28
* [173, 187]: 1.28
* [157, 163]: 0.41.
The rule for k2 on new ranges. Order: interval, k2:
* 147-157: 11.2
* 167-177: 11.1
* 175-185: 11.8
